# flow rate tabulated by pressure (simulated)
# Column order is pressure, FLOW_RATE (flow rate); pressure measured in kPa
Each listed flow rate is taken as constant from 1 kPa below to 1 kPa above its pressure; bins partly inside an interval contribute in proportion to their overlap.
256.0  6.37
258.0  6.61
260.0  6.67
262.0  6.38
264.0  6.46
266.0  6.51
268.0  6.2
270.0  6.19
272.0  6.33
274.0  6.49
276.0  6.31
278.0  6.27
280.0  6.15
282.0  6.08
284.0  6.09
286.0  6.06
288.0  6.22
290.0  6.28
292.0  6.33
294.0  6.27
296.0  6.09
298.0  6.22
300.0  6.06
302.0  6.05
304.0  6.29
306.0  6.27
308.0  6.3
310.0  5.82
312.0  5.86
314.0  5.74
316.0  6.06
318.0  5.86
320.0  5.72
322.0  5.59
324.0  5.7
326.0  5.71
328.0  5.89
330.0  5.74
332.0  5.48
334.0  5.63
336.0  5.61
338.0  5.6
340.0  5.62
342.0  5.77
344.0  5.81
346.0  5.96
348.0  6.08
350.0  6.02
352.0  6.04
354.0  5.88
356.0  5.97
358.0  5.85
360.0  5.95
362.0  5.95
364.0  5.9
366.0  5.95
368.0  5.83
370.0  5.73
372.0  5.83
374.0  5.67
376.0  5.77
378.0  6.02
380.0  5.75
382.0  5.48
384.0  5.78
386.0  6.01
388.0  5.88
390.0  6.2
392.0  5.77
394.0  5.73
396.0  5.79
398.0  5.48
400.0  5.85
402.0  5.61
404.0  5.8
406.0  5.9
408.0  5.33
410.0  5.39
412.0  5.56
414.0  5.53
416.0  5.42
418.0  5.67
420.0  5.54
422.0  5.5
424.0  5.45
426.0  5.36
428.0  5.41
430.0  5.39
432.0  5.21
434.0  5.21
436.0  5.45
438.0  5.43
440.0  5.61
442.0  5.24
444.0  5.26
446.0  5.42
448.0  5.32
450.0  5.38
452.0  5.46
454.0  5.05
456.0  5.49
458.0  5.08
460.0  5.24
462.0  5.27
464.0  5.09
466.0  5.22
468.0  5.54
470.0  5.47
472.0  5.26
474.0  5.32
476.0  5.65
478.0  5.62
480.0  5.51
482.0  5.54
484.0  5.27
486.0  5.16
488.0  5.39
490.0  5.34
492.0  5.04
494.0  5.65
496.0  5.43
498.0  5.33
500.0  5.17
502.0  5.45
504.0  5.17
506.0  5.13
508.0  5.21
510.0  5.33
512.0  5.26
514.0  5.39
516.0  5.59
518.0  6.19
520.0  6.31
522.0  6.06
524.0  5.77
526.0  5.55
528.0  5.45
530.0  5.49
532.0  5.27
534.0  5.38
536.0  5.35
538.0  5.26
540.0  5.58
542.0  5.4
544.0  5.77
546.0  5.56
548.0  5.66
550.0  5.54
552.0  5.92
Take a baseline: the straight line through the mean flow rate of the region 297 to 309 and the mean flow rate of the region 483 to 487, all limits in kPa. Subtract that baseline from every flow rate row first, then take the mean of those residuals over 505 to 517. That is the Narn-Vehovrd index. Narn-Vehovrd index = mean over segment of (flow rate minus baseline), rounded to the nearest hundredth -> 0.24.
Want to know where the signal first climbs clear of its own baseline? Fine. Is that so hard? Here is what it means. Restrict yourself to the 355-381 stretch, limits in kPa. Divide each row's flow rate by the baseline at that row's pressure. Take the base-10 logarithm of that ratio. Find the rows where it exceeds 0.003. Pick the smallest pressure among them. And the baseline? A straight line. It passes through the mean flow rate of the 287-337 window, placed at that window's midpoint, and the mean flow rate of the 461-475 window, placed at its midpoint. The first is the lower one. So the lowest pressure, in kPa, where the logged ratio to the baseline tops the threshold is 356.0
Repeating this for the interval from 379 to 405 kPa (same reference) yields 380.0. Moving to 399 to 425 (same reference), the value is 400.0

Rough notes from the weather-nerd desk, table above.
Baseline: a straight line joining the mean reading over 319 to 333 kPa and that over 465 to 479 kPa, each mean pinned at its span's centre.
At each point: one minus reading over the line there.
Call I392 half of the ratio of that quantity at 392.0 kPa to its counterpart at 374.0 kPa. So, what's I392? 1.6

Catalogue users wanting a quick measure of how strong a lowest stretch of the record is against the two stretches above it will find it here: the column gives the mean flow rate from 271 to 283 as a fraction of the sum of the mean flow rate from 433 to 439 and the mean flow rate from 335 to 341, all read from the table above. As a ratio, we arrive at 0.57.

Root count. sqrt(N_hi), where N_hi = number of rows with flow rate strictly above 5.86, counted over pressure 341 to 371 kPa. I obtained 3.2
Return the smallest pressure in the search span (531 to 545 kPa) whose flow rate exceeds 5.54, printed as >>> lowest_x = 540.0 kPa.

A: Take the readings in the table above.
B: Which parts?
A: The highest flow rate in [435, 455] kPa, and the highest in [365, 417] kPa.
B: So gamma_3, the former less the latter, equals -0.59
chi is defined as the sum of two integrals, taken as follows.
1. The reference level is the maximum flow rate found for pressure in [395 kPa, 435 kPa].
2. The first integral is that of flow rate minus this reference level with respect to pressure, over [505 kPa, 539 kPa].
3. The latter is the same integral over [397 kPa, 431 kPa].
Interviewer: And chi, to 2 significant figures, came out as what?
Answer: -25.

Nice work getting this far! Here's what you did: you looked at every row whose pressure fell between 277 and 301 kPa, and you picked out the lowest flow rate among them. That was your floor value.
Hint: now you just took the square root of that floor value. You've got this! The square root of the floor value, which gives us 2.46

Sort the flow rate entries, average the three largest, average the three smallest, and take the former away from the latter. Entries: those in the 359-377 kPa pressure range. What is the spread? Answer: -0.23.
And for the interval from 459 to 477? -0.37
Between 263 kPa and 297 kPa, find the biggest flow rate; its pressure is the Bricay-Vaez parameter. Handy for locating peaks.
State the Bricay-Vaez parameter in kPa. 266.0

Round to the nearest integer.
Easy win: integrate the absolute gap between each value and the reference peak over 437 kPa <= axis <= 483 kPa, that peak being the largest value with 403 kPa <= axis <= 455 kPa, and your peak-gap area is 24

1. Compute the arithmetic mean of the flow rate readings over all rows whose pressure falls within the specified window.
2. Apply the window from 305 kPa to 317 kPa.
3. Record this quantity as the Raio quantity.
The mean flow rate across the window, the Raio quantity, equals 6.0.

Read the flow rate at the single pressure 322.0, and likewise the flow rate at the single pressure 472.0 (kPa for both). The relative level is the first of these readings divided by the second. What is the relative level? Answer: 1.06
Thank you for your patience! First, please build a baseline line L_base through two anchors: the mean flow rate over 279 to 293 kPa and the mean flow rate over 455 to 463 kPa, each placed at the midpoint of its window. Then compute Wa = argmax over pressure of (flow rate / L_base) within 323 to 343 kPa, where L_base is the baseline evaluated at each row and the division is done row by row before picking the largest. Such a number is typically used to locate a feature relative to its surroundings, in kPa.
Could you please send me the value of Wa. 328.0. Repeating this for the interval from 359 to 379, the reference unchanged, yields 378.0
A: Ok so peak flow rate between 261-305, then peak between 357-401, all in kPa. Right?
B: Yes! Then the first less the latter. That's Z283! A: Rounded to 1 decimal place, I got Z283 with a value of 0.3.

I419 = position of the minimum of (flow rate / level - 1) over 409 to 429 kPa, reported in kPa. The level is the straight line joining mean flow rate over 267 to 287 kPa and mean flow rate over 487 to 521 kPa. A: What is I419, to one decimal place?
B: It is 410.0 kPa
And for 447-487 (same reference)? 454.0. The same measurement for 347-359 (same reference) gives 358.0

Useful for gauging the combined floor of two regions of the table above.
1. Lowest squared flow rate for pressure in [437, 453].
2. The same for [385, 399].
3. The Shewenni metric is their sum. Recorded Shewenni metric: 57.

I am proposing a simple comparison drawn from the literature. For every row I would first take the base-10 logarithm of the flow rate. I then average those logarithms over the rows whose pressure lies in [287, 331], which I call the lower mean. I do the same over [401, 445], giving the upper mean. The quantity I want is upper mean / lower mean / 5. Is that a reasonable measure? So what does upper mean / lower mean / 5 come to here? 0.190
